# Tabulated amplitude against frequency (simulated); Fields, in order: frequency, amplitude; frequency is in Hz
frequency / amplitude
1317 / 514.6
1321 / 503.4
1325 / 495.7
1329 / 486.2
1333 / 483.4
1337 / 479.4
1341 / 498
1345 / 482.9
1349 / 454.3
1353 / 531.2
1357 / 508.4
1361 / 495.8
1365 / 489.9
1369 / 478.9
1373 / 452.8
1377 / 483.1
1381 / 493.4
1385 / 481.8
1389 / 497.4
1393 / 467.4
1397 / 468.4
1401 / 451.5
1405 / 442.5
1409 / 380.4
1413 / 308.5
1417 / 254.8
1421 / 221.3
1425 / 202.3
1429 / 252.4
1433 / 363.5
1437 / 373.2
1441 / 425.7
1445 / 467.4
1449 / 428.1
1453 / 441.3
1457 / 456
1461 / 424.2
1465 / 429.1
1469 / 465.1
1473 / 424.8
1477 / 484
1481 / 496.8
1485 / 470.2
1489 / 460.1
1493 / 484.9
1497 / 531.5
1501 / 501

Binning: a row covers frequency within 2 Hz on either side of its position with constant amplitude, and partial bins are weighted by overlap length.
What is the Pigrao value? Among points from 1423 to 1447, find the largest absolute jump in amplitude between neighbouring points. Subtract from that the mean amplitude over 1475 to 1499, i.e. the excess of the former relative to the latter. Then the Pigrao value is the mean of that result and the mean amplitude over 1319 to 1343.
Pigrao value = 57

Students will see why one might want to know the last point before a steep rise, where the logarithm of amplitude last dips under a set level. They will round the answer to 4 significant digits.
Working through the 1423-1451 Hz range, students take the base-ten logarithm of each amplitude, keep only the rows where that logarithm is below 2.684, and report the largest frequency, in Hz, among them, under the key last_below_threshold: 1449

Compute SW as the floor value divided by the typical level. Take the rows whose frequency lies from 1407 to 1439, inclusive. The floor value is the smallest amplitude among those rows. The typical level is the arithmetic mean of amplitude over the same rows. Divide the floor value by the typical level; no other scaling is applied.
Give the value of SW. 0.687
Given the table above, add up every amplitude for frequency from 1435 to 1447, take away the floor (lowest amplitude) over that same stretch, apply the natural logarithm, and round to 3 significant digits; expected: 6.79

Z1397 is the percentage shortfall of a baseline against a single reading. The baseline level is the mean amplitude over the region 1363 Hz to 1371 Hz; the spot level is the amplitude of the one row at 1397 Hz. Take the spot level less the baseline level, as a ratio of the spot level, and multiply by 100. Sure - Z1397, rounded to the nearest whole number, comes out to -3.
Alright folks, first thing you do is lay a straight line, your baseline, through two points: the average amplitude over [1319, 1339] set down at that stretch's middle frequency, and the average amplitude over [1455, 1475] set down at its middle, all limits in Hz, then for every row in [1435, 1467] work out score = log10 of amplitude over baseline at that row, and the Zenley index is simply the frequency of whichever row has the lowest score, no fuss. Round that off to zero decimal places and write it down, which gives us 1437 Hz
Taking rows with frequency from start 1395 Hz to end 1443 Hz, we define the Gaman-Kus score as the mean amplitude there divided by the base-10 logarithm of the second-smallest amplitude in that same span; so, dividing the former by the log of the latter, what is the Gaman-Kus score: 147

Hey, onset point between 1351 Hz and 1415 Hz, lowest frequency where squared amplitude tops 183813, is 1353 Hz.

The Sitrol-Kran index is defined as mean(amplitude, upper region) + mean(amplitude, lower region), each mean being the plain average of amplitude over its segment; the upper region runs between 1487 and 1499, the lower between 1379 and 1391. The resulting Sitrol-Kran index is 983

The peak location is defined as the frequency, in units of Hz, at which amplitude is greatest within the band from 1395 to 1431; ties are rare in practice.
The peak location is 1397 Hz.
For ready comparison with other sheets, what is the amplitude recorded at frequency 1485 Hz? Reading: 470.2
